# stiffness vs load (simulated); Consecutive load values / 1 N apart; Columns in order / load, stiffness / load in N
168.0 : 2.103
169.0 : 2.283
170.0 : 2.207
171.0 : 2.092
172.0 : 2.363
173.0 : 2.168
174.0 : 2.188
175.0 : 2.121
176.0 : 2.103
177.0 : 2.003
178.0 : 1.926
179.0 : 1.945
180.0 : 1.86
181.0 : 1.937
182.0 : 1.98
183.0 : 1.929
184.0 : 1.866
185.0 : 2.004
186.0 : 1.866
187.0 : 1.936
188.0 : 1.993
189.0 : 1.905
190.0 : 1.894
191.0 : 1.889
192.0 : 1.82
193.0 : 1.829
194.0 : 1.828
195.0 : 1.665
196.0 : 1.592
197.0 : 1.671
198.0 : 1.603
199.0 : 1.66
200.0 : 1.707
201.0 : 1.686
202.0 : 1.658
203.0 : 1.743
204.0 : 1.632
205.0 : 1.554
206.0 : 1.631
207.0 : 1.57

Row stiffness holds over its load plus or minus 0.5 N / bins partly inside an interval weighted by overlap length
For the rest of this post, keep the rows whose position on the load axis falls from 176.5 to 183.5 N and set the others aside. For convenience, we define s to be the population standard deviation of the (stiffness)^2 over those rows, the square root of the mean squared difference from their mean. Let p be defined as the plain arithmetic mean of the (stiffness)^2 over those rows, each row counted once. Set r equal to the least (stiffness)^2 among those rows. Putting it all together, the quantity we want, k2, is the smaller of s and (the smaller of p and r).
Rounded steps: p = 3.8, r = 3.5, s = 0.162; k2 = 0.162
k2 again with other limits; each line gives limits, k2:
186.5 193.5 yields 0.210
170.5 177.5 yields 0.454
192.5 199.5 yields 0.312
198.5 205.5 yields 0.184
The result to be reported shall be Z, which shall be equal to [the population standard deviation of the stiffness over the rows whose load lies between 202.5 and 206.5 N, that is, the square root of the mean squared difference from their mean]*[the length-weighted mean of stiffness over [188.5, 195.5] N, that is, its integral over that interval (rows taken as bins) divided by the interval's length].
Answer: 0.123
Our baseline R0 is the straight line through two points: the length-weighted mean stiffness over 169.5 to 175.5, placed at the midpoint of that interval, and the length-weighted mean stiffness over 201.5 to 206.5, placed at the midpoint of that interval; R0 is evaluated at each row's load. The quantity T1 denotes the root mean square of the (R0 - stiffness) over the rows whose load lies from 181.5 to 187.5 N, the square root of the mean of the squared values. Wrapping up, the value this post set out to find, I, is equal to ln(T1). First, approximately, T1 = 0.074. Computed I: -2.61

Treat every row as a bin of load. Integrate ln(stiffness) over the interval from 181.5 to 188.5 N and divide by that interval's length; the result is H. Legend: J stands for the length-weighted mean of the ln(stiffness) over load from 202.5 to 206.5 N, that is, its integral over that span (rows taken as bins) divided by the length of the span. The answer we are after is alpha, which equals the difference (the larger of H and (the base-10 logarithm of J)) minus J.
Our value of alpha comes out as 0.17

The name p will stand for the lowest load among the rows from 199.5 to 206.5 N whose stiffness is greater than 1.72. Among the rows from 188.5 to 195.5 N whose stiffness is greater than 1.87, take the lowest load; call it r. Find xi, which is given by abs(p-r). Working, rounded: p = 203.0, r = 189.0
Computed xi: 14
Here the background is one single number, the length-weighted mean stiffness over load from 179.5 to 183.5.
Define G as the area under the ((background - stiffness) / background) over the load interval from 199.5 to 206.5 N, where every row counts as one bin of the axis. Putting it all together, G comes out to 1.0 N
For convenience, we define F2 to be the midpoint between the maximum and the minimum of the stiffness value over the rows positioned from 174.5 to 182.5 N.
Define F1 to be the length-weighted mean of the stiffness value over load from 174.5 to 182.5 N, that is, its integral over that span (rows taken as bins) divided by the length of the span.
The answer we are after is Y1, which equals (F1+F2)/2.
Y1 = 1.99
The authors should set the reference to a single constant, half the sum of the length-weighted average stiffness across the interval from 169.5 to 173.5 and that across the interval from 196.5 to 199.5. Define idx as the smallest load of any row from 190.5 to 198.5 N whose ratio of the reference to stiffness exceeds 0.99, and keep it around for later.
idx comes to 191.0 N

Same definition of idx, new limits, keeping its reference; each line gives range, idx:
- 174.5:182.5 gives 178.0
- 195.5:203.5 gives 196.0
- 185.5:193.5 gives 186.0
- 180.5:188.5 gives 181.0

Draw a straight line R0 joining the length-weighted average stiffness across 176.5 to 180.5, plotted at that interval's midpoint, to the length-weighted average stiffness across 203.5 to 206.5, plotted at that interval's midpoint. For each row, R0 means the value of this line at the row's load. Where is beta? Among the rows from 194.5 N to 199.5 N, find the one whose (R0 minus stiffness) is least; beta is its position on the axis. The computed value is 199.0 N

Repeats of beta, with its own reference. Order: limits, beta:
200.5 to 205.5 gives 203.0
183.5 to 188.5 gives 188.0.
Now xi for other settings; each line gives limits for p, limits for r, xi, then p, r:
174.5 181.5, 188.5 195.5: 14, 175.0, 189.0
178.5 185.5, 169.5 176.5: 9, 179.0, 170.0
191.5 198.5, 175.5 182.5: 16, 192.0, 176.0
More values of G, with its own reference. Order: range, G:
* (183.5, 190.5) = 0.0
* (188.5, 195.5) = 0.3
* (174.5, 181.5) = -0.2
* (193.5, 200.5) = 0.9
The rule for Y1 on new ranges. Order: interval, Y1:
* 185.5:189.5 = 1.93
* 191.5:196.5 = 1.73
